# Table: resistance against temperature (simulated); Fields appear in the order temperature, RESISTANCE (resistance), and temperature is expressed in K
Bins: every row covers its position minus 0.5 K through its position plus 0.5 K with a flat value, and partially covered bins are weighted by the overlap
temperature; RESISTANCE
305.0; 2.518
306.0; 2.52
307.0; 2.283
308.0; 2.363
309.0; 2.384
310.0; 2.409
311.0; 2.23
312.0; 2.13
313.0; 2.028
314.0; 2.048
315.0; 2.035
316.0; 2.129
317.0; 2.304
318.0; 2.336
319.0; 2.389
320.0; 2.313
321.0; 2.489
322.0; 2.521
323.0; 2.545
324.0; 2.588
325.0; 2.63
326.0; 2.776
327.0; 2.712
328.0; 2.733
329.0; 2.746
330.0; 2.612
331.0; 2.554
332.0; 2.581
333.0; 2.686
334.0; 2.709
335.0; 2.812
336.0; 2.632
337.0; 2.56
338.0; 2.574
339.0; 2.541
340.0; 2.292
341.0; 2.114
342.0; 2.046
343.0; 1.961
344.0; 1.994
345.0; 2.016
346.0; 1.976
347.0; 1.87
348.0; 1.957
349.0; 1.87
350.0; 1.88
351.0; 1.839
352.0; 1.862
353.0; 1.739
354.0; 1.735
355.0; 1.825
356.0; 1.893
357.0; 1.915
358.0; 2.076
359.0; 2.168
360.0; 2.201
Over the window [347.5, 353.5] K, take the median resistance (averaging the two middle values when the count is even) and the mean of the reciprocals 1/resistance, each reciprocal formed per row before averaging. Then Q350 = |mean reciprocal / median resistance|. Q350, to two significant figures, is 0.29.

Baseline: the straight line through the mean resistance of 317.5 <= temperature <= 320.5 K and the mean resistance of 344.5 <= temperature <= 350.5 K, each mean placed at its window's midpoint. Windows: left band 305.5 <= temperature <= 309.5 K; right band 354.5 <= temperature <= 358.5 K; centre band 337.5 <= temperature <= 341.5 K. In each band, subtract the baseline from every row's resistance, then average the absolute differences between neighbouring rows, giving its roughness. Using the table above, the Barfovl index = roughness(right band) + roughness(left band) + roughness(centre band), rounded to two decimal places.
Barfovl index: 0.35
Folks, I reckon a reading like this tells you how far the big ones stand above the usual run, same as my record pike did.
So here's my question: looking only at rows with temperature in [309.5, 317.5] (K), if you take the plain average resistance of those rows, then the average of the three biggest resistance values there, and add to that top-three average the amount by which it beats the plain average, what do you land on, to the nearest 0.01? 2.46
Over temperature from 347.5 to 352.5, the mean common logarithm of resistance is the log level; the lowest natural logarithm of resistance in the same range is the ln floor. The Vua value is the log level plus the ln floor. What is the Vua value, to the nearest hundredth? 0.88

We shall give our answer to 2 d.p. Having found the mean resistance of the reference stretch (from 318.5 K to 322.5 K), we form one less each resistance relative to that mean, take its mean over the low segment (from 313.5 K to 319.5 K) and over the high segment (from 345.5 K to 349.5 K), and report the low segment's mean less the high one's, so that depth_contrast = -0.12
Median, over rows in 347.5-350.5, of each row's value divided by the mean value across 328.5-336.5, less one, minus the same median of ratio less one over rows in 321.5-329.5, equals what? -0.3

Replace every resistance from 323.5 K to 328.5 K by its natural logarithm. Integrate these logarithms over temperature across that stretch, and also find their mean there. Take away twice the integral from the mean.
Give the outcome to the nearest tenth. -8.9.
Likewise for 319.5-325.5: -10.1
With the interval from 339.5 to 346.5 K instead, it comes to -9.4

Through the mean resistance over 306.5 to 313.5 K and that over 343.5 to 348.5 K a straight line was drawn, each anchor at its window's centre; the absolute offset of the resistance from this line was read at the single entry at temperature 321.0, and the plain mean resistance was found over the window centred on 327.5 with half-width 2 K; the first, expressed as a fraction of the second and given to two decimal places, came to 0.12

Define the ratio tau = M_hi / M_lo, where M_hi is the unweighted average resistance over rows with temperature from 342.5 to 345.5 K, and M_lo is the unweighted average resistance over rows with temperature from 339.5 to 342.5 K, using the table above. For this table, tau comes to 0.93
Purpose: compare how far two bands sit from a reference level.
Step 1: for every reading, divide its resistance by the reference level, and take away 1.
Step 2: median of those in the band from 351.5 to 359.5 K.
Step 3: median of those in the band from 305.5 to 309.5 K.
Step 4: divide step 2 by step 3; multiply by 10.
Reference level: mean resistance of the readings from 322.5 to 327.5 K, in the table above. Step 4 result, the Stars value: 28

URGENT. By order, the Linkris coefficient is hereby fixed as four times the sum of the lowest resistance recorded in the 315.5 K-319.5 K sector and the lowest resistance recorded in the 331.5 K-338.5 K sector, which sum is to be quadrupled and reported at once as 18.8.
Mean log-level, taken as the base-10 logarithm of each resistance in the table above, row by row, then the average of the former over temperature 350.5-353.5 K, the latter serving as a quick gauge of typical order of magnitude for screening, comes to 0.26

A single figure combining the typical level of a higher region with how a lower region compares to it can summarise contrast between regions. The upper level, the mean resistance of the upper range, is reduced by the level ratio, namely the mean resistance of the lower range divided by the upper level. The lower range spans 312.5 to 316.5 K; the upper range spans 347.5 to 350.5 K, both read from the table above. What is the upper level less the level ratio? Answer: 0.82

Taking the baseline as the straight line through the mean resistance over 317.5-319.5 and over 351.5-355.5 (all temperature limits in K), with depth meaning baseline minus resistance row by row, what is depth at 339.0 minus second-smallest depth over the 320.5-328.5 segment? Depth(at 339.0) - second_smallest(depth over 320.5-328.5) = 0.0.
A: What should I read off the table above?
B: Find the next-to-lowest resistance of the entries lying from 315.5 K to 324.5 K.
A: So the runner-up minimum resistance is 2.304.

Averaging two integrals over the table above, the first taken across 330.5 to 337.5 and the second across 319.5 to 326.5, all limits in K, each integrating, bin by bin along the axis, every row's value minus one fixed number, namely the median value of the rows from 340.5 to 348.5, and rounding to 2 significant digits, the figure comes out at 4.3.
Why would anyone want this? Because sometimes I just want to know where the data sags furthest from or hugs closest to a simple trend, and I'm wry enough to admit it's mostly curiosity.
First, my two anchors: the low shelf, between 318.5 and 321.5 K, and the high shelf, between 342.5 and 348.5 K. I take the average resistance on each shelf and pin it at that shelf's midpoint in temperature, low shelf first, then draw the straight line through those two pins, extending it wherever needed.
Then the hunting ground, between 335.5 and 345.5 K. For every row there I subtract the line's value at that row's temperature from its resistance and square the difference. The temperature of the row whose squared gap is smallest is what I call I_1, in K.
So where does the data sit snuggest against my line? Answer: 344.0 K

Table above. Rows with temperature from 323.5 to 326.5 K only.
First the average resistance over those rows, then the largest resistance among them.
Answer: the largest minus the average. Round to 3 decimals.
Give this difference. 0.111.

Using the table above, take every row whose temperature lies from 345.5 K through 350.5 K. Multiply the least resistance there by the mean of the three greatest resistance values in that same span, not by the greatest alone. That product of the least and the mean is 4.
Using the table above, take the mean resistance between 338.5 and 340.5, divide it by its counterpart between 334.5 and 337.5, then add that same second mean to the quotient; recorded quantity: 3.6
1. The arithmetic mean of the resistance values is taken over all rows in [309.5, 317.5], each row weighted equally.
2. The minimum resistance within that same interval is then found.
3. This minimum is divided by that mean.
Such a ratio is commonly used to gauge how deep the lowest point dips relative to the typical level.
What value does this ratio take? 0.94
